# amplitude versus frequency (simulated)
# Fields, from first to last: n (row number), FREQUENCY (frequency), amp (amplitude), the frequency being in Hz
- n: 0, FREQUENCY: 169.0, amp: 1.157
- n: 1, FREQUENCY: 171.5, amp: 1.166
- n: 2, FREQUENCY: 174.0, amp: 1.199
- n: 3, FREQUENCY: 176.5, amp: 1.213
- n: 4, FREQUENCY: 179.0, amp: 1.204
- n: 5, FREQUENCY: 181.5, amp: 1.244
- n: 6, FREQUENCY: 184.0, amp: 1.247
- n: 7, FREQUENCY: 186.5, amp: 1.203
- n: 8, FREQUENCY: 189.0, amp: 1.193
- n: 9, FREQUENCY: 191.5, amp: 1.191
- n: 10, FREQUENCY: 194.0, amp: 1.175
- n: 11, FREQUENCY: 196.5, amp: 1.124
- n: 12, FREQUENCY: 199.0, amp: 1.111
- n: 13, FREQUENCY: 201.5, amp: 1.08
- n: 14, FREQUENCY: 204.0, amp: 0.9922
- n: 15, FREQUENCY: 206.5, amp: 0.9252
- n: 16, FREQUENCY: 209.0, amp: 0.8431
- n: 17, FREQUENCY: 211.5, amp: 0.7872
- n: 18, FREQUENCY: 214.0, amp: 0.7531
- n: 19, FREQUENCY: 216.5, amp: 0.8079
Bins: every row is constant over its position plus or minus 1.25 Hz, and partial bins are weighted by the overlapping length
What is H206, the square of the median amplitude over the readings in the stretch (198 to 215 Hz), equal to 0.86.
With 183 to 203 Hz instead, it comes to 1.40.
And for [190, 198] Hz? 1.38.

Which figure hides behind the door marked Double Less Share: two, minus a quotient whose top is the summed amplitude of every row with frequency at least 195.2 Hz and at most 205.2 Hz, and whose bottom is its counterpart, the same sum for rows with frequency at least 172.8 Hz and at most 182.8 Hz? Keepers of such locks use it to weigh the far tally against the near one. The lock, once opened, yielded 1.11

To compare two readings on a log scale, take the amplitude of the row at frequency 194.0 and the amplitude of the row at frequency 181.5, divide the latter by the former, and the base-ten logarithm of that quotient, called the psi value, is 0.02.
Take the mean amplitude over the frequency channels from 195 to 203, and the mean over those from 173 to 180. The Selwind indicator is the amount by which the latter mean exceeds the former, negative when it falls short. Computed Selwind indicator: 0.10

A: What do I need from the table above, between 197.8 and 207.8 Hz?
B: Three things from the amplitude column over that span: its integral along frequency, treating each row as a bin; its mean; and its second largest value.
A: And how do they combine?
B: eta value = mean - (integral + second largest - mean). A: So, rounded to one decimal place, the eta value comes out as -9.3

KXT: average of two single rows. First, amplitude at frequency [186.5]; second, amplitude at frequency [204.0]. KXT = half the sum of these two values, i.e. 1.10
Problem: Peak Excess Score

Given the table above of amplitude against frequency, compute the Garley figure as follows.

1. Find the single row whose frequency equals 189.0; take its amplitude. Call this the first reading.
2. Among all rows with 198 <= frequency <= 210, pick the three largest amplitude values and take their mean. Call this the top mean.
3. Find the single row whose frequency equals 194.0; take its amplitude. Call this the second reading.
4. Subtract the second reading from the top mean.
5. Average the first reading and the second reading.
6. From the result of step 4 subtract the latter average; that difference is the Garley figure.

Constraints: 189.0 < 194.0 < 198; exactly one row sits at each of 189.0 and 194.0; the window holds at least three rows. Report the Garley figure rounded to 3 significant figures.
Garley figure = -1.30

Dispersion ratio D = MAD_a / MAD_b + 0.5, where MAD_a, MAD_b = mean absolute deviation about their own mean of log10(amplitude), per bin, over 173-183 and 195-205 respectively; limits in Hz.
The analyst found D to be 0.79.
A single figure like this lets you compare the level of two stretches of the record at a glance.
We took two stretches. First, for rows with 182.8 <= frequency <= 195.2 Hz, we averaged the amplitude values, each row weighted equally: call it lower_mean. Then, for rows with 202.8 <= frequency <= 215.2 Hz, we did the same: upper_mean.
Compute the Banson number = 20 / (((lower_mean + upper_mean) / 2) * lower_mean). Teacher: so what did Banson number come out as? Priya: 16.1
